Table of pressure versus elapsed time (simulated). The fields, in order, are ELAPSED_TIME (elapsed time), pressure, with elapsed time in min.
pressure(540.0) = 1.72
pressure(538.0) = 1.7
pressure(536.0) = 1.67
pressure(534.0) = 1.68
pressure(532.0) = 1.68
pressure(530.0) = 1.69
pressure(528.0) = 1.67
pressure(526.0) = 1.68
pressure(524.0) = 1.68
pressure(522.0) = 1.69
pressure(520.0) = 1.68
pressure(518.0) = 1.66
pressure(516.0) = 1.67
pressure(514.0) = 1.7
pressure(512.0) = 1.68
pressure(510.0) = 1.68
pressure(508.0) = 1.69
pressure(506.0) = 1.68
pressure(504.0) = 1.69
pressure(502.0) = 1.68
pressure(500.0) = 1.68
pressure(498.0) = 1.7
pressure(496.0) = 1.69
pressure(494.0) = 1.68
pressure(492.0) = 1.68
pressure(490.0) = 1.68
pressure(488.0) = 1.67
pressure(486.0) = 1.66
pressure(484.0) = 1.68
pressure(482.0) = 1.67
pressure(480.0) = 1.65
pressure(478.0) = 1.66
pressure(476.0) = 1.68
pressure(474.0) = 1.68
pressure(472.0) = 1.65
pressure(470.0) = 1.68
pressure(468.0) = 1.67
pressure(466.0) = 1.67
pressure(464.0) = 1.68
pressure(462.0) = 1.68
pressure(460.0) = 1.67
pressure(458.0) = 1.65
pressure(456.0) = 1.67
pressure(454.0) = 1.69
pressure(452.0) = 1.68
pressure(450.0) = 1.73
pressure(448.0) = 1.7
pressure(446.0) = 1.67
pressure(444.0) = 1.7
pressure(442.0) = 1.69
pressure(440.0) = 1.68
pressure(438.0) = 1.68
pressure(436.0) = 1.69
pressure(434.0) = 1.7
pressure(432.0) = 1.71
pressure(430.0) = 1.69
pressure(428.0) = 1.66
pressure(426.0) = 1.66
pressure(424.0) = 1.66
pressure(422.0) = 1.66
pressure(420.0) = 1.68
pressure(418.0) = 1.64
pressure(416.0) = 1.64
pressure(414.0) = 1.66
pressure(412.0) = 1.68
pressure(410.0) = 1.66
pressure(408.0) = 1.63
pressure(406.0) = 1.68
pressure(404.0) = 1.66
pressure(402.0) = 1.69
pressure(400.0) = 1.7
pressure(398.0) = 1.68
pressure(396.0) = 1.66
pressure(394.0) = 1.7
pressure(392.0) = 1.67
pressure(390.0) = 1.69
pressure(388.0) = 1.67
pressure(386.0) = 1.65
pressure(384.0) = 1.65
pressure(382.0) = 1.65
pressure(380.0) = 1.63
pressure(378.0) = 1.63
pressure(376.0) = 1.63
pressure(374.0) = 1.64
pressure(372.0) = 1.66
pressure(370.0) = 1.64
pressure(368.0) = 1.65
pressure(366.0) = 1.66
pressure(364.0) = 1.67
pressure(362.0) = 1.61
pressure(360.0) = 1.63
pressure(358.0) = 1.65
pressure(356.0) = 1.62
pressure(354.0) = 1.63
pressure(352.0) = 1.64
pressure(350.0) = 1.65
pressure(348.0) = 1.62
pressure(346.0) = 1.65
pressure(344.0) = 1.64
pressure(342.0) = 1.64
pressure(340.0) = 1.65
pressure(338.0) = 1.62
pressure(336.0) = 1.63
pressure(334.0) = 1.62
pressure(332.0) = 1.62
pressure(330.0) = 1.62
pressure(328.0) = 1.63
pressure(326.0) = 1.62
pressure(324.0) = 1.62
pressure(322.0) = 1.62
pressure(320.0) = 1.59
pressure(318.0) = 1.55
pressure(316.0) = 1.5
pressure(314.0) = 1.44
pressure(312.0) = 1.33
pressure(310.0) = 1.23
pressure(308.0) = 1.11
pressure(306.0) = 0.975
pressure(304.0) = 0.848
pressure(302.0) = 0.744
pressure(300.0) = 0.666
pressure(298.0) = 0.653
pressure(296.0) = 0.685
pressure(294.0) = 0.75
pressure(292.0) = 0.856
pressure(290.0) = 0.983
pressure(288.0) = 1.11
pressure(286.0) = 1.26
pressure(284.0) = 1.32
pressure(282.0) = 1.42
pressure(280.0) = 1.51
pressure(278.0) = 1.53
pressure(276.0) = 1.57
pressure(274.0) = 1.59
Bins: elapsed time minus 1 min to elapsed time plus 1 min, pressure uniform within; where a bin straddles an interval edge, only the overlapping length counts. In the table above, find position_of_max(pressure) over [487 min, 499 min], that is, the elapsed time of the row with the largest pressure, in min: 498.0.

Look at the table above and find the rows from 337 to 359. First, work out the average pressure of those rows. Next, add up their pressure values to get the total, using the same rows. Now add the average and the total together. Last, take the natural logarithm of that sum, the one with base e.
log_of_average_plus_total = 2.98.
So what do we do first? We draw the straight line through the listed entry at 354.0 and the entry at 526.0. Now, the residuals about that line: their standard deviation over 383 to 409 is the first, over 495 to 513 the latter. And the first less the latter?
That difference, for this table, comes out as 0.013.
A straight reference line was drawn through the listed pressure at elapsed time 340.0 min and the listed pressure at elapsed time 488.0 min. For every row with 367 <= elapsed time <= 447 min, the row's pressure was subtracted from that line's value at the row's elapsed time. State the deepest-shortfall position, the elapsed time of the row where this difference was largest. 408.0 min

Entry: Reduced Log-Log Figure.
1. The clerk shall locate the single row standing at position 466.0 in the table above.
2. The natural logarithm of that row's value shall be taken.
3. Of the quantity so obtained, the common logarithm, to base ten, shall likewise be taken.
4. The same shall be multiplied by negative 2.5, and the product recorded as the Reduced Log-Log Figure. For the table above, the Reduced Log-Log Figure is 0.725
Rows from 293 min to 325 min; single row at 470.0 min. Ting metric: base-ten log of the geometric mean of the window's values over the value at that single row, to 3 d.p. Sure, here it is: -0.191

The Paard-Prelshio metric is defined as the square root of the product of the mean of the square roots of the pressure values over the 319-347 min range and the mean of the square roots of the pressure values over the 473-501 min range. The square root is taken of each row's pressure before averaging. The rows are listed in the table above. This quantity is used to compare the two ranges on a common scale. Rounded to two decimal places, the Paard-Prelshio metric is 1.28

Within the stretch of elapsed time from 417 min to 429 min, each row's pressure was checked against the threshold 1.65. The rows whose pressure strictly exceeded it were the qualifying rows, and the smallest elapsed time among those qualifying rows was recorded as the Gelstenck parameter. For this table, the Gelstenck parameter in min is 420.0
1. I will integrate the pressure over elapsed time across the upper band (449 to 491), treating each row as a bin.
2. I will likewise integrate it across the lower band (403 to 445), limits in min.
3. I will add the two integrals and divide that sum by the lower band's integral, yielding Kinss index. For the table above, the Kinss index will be 2.00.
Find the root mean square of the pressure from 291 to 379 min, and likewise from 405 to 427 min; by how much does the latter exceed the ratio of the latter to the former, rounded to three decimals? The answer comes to 0.537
